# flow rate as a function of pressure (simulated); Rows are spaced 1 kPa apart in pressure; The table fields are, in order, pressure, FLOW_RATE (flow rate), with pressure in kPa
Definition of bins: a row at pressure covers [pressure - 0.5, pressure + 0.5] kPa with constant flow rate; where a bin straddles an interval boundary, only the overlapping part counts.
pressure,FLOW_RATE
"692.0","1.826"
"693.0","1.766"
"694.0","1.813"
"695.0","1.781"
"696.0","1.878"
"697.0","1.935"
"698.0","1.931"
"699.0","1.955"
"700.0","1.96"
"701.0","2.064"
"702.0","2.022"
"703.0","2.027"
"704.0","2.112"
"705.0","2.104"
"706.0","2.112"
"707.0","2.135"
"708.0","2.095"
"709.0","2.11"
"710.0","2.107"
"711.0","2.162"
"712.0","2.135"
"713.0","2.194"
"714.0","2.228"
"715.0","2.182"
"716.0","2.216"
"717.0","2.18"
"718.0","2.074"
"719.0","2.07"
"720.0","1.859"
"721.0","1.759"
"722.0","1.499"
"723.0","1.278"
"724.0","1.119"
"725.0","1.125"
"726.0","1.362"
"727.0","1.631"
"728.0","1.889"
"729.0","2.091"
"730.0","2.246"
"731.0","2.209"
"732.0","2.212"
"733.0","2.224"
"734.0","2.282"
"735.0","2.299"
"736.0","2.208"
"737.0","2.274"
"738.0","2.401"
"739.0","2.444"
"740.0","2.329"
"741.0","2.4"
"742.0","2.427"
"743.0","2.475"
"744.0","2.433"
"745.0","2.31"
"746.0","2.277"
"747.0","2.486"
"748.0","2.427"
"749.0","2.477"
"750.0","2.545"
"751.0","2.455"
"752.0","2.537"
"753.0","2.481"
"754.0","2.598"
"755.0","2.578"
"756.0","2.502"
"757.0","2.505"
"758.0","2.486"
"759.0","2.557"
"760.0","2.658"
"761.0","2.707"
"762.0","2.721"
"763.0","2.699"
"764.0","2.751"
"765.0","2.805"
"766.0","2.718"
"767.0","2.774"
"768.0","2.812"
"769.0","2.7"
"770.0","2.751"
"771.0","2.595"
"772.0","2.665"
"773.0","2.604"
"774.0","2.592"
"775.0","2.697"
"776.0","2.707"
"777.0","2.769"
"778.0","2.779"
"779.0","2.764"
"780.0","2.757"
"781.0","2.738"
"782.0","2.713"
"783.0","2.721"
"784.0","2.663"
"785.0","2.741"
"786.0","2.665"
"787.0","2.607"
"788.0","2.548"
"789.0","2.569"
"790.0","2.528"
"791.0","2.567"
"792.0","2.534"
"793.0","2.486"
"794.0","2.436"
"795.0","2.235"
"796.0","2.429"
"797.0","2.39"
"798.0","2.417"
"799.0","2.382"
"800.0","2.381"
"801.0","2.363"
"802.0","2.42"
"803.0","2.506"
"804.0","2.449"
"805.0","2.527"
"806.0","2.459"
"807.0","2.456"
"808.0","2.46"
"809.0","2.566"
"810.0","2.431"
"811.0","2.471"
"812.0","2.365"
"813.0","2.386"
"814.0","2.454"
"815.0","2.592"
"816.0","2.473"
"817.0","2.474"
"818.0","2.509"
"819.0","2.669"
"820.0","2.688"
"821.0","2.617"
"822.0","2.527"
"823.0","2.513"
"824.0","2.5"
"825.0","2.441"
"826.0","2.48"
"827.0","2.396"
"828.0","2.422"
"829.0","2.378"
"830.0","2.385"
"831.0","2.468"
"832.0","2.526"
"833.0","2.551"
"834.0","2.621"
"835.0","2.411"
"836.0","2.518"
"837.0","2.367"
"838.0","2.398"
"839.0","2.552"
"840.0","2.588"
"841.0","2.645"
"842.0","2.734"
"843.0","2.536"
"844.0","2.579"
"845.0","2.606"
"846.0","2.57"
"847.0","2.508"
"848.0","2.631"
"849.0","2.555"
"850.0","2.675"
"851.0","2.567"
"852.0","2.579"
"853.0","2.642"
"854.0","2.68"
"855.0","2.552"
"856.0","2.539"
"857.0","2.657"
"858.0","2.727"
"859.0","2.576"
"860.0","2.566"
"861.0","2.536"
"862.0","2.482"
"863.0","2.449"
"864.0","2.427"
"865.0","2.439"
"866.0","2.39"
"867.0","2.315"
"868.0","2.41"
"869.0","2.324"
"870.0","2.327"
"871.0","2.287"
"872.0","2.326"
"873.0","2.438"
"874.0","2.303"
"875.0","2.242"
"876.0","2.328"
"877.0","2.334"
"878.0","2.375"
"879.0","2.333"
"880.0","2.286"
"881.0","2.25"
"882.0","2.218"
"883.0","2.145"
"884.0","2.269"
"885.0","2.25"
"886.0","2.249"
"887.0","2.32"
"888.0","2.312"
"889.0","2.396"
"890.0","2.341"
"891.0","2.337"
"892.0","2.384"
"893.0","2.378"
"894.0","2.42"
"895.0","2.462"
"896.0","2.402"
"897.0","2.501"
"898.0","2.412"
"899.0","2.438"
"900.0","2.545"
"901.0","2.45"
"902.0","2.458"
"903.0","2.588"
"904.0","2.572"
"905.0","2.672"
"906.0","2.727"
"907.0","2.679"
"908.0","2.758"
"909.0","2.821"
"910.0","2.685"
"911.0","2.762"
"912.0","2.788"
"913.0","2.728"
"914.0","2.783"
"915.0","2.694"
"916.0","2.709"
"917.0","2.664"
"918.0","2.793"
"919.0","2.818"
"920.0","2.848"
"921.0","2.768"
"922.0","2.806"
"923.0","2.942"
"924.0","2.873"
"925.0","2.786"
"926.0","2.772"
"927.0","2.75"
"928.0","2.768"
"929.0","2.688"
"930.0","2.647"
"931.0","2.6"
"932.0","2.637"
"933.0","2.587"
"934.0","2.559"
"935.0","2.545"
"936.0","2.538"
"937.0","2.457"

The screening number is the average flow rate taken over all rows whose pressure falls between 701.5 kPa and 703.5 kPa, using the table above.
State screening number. 2.0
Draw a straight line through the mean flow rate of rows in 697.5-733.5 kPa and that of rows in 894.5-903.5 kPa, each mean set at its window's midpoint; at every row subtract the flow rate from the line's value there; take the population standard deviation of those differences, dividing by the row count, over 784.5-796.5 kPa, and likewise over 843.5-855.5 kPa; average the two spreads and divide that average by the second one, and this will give 1.85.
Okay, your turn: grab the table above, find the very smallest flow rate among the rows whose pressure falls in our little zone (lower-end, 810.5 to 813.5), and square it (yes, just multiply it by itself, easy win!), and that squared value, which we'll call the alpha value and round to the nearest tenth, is 5.6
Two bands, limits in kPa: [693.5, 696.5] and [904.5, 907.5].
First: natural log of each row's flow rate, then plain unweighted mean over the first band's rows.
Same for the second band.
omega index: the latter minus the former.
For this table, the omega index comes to 0.39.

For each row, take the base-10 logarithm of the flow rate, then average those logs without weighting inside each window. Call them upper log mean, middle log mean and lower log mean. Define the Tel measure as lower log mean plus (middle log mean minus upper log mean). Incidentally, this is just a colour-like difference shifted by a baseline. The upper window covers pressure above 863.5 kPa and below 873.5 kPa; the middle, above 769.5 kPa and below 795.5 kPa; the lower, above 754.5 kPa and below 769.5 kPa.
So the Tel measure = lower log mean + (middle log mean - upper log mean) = 0.47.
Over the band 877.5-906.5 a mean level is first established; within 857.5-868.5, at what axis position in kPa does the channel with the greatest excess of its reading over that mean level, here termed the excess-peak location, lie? 858.0 kPa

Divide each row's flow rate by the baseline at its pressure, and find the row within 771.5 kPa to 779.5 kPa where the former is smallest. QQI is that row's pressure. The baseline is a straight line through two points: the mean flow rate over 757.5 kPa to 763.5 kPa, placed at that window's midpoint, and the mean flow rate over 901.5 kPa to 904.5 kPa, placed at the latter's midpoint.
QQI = 774.0 kPa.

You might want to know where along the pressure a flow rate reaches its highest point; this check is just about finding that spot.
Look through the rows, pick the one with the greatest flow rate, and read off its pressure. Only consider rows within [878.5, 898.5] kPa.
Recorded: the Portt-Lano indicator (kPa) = 897.0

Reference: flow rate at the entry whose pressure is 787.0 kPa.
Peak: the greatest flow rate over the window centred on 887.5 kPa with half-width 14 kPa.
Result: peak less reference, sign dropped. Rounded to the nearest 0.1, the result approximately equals 0.1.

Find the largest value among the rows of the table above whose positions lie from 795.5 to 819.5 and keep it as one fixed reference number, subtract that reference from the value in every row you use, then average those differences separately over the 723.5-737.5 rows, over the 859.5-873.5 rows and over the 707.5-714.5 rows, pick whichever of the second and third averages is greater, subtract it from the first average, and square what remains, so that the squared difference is 0.22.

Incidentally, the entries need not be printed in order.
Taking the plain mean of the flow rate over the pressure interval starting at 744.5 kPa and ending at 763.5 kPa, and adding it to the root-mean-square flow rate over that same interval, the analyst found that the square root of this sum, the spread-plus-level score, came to 2.25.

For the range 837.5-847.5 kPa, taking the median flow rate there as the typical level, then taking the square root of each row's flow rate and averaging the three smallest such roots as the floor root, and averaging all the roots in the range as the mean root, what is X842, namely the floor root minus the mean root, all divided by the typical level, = -0.011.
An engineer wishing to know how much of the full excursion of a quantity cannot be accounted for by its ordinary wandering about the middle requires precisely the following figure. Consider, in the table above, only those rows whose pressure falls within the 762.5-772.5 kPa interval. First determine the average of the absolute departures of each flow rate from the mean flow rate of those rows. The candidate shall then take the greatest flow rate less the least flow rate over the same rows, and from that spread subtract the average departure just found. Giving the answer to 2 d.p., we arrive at 0.17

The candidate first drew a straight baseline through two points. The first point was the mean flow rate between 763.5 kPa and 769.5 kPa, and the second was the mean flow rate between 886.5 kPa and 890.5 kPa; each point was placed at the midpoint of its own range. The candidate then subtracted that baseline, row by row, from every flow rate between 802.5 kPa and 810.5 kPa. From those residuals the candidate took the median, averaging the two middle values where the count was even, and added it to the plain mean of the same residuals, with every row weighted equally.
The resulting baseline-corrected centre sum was -0.30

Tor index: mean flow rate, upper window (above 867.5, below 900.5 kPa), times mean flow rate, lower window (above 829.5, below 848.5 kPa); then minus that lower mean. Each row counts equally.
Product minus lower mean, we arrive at 3.4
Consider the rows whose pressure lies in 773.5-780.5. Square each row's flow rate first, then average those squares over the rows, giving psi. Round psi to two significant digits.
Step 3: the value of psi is 7.4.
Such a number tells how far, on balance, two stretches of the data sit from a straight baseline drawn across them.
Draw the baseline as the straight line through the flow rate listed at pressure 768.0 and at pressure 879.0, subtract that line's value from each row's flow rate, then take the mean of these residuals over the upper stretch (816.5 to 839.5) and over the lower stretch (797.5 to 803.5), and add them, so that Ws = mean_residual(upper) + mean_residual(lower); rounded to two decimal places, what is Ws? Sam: -0.32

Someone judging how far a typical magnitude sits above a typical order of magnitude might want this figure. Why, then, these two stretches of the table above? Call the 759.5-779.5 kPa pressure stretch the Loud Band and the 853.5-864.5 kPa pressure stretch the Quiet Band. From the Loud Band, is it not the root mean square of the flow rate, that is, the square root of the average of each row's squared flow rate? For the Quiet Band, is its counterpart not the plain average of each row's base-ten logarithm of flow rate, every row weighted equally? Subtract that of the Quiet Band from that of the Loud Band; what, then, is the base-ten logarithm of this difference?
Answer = 0.363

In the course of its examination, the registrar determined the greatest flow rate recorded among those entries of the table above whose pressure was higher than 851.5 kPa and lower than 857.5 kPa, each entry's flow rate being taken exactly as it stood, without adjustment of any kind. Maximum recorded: 2.68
